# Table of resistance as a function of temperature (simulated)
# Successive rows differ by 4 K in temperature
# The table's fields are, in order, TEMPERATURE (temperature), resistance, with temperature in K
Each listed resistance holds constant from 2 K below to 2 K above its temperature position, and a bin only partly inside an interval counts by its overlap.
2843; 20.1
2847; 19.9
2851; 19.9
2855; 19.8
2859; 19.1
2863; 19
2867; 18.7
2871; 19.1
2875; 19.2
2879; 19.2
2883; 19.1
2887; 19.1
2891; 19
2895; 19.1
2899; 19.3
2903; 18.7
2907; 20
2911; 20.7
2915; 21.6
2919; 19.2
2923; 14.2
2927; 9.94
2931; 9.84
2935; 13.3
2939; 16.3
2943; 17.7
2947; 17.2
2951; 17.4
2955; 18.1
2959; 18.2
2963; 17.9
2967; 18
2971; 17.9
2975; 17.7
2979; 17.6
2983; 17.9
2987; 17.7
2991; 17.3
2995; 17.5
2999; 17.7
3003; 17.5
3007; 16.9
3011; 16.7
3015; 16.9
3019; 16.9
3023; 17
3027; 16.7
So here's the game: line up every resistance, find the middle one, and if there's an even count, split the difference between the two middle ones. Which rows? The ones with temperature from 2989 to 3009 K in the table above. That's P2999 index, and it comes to 17.5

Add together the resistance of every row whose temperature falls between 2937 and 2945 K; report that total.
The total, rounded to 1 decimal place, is 34.0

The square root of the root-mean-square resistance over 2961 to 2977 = 4.2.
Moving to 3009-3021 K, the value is 4.1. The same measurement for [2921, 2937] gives 3.5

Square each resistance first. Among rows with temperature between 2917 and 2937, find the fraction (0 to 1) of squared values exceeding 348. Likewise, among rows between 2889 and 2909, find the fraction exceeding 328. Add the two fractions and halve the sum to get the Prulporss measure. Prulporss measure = 0.60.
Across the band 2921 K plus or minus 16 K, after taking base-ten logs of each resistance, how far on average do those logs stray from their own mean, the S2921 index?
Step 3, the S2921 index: 0.121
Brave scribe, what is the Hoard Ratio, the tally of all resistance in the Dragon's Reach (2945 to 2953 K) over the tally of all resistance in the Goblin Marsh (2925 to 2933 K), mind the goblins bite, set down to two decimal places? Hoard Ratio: 1.75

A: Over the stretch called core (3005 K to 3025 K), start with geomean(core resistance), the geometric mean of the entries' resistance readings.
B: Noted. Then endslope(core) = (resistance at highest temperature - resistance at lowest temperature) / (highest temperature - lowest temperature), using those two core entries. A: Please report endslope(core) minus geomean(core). -16.9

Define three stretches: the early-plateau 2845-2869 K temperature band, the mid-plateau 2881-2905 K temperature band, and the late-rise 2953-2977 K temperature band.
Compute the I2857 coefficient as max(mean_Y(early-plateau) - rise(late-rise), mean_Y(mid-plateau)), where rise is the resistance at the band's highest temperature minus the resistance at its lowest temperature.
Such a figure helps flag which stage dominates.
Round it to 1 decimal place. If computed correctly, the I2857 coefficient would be 19.8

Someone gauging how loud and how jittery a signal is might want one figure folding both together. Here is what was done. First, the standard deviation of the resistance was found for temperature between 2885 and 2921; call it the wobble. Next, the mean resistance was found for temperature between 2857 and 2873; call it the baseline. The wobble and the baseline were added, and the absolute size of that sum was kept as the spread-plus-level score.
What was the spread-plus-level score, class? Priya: 19.9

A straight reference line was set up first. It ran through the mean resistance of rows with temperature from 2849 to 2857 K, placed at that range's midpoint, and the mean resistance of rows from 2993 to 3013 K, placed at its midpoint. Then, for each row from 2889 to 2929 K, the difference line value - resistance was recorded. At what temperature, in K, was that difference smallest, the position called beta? 2915 K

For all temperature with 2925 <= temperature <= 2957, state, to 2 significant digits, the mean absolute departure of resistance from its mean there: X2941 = 3.0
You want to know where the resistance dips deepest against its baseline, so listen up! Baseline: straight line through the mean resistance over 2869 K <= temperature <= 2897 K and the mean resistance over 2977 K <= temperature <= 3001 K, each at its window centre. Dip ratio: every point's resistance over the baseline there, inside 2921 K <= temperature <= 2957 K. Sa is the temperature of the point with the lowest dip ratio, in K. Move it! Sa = 2931 K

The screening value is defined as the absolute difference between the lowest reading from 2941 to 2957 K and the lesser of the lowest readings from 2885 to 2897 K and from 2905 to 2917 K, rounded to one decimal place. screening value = 1.8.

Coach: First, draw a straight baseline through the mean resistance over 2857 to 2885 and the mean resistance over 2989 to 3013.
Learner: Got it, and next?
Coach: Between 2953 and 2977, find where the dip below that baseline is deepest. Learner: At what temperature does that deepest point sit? 2975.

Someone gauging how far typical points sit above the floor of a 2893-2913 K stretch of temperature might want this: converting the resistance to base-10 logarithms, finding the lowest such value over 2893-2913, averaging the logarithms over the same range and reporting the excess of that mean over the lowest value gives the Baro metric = 0.019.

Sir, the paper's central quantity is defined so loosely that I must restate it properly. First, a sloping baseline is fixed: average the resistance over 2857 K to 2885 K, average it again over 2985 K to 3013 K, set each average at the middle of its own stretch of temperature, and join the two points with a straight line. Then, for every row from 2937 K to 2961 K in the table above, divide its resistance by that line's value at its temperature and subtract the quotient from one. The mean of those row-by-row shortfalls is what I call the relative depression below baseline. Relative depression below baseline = 0.03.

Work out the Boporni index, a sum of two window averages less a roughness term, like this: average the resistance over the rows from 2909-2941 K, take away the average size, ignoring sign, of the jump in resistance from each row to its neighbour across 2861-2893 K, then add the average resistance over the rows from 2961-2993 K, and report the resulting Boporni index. 33.2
